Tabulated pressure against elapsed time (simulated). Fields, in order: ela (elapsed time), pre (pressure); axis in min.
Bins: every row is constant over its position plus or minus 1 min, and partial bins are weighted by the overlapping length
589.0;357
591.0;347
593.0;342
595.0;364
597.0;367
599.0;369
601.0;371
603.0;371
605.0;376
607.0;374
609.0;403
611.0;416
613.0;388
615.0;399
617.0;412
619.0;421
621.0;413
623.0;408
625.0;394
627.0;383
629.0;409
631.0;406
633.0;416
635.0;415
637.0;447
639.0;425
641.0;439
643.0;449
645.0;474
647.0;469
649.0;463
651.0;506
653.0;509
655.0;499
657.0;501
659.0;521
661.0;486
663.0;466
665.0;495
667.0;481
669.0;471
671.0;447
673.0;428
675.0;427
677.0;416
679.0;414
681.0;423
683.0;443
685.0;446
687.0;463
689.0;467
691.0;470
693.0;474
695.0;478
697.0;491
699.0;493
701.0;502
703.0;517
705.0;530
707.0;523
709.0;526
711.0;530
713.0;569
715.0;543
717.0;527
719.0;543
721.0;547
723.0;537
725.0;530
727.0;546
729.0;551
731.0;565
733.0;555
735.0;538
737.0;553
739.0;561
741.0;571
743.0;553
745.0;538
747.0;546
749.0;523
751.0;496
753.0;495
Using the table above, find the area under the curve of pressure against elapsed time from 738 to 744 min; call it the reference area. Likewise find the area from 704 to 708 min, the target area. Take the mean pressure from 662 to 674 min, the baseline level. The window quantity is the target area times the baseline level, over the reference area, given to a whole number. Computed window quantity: 290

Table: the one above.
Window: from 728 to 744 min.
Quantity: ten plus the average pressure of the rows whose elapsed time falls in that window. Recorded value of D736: 566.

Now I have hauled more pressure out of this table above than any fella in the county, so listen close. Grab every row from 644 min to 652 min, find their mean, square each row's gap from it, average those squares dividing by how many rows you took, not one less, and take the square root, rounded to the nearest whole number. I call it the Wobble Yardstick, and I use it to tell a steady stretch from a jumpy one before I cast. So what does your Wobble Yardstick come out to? 17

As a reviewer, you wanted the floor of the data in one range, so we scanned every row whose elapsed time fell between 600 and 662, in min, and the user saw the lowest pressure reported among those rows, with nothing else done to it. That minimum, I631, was 371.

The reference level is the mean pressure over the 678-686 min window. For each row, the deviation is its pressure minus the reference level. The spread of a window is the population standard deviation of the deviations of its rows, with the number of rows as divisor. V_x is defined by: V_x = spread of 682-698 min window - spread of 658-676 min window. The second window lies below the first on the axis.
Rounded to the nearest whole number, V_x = -14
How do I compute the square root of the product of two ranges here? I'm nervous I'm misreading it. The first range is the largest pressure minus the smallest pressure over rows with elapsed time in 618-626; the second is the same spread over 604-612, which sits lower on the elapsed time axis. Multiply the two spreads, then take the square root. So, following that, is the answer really 34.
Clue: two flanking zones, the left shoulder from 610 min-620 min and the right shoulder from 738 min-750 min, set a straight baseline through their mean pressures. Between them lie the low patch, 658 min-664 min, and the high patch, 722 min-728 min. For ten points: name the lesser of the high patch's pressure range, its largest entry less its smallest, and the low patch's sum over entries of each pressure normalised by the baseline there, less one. 0.2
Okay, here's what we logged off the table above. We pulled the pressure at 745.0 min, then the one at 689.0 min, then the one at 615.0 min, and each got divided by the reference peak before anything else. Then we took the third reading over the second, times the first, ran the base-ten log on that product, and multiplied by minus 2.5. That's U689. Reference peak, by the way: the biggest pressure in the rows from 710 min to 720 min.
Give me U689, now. 0.23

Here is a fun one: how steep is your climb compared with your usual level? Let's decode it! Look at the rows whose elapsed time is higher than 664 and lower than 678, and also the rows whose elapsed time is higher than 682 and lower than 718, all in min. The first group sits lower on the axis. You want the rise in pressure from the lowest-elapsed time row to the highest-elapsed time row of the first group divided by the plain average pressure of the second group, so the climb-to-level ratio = -0.16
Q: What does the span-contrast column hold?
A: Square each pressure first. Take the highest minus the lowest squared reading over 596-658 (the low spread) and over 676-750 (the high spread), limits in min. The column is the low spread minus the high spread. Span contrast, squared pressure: -30253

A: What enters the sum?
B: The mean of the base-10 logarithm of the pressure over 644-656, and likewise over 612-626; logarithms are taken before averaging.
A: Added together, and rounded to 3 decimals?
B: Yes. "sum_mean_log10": 5.294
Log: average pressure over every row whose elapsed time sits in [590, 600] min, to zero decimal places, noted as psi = 358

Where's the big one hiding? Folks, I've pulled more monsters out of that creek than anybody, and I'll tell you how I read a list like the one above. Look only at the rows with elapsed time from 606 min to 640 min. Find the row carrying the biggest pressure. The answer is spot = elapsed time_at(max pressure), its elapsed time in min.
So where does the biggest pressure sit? 637.0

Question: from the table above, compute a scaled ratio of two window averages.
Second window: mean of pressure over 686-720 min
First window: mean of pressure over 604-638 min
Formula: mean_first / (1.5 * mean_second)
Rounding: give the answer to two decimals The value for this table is 0.53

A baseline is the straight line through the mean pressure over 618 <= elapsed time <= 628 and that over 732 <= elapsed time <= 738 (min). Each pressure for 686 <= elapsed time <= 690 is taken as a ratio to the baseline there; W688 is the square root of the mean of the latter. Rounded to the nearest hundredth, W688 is 0.98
